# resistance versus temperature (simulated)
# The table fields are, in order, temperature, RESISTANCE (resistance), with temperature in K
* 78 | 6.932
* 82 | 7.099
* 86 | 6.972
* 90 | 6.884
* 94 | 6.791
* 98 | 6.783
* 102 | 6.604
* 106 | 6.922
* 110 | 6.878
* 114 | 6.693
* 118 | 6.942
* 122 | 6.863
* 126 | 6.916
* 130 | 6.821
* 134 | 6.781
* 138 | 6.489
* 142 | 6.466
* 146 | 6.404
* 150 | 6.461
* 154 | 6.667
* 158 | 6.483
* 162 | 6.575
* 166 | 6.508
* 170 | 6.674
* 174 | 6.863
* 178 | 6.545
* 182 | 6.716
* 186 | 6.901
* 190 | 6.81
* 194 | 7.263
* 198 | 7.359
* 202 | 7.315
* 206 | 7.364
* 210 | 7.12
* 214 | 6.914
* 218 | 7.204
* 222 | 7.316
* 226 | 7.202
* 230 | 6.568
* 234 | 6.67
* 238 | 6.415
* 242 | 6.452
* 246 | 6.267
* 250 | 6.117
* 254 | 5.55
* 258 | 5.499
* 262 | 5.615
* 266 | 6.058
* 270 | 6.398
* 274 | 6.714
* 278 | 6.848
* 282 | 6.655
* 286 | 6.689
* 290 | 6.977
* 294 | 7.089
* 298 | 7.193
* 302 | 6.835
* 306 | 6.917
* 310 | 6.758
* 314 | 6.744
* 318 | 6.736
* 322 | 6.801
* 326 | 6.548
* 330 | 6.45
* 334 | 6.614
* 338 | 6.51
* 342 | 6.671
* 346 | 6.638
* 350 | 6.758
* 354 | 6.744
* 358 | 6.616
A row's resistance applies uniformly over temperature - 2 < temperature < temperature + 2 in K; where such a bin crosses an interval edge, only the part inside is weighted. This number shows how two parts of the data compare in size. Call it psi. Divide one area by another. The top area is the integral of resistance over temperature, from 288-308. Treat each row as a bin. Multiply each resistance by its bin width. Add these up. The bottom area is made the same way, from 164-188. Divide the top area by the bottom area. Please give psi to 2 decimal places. 0.87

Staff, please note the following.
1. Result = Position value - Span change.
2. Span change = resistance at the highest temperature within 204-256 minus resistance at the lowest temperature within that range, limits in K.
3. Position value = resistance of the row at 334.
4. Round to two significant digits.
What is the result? 8.4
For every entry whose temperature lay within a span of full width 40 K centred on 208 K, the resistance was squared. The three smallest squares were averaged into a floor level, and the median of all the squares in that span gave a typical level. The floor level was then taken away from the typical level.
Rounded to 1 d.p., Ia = 4.0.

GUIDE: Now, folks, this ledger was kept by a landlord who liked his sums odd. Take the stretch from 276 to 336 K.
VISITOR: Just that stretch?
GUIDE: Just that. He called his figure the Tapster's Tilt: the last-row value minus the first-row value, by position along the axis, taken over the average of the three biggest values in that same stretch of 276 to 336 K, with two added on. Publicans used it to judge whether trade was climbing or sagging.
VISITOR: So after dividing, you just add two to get 1.97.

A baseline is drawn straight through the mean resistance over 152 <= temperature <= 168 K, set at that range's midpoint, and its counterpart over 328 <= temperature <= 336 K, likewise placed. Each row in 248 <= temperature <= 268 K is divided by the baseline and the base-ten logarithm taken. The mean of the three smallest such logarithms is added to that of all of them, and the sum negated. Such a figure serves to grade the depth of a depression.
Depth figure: 0.13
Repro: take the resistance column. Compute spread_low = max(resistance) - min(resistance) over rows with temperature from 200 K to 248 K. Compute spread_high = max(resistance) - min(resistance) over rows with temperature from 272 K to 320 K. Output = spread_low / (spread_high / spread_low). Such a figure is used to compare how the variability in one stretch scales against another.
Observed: 2.2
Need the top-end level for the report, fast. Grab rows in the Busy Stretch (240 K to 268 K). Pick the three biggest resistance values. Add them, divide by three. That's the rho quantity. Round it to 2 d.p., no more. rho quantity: 6.28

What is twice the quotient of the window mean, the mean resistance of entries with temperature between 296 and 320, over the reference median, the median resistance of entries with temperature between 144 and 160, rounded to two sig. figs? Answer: 2.1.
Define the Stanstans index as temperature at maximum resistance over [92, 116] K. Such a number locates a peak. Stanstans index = 106 K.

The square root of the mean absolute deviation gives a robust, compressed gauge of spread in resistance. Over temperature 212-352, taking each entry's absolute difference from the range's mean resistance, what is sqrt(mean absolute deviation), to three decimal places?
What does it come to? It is 0.561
